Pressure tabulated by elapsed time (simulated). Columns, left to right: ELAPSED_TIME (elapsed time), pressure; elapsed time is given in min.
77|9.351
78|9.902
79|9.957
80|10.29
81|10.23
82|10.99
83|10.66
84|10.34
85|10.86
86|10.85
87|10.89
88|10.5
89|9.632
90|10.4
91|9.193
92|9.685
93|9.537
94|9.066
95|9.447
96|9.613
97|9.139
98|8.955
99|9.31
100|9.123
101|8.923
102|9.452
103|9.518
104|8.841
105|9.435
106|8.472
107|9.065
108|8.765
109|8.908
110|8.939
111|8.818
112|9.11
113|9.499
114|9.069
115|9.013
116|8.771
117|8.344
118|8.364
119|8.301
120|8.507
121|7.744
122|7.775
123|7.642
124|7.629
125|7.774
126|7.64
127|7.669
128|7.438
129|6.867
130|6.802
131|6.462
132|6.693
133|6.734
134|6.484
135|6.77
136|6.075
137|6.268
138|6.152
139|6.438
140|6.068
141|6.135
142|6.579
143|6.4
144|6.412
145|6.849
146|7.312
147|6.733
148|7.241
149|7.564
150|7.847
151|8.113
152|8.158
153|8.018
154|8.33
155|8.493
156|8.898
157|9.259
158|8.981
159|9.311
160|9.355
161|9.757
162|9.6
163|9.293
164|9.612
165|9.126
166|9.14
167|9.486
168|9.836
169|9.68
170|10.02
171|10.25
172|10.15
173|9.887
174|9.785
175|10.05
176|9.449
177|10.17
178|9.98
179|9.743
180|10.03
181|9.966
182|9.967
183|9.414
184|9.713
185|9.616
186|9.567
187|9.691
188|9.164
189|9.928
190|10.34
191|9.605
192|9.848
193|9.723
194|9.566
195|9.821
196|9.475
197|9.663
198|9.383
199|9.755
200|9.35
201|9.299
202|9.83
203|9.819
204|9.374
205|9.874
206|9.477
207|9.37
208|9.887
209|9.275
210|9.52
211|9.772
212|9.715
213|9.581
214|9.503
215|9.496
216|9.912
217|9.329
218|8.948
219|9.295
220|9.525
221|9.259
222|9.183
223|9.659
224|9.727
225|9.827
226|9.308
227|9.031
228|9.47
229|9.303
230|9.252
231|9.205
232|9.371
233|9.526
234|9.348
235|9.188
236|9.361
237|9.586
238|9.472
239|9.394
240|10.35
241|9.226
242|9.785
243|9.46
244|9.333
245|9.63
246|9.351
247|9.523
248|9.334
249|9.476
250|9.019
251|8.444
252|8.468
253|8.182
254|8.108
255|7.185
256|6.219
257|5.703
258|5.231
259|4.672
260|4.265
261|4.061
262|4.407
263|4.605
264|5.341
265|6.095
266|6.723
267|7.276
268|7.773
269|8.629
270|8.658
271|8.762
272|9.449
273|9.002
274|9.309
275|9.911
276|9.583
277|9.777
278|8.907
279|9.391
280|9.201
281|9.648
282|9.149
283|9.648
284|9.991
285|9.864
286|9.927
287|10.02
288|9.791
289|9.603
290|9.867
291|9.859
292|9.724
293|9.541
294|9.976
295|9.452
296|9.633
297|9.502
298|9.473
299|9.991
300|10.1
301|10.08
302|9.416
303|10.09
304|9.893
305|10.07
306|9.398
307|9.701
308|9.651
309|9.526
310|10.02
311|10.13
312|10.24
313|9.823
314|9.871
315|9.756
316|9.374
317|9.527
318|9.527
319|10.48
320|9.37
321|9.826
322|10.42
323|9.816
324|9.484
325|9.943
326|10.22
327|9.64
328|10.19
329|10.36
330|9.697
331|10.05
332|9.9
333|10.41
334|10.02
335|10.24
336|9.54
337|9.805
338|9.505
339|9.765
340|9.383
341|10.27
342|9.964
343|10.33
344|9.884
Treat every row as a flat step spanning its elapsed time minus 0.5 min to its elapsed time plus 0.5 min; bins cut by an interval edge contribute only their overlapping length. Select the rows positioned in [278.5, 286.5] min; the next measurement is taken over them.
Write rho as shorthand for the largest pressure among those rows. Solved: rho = 9.991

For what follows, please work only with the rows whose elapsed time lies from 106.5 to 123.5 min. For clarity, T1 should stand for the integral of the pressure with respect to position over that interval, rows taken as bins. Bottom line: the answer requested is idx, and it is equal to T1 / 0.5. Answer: 293.3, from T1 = 147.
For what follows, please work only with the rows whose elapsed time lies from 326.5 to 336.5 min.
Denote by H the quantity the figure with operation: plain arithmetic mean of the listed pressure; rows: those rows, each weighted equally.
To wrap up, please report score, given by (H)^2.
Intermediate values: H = 10.0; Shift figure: 100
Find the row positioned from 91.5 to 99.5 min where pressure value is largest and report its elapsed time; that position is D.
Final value 92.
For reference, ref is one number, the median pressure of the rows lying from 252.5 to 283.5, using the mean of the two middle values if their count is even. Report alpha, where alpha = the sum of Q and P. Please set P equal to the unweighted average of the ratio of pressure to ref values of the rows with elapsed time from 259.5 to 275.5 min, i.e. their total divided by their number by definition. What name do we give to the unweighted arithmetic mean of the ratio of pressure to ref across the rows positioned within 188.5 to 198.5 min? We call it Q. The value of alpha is 2.06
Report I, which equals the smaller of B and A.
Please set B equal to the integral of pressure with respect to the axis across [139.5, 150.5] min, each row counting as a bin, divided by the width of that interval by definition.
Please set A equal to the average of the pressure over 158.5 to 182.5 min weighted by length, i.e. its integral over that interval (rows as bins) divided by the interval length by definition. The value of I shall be 6.8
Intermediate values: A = 9.74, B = 6.8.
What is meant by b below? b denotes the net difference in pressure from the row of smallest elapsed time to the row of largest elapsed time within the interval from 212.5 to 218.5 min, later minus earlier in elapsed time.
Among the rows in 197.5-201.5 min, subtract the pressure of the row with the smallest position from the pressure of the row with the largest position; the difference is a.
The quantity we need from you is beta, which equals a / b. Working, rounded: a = -0.1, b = -0.6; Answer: 0.1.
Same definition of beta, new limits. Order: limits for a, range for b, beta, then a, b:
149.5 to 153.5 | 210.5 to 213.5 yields -0.9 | 0.2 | -0.2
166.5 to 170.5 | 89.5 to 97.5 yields -0.4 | 0.5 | -1.3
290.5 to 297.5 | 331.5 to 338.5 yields 0.9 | -0.4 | -0.4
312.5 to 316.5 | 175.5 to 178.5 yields -0.8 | -0.4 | 0.5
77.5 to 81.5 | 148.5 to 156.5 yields 0.2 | 0.3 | 1.3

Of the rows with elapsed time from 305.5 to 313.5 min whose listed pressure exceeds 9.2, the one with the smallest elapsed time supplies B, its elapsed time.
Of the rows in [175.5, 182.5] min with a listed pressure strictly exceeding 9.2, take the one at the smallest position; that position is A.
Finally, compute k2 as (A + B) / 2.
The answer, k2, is 241.0 min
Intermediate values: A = 176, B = 306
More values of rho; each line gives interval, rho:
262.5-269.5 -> 8.629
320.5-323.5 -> 10.42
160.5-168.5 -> 9.836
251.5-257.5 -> 8.468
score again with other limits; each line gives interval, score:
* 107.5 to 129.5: 69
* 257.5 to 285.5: 61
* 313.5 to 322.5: 96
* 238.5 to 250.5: 90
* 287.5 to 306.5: 95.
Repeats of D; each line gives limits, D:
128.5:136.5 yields 129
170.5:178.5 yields 171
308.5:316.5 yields 312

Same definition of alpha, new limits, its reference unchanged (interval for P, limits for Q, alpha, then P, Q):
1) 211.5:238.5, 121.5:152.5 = 2.01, 1.15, 0.85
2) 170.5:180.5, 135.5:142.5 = 1.98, 1.22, 0.76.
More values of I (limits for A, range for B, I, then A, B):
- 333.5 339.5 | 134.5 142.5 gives 6.3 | 9.81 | 6.3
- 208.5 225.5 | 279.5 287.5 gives 9.5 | 9.50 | 9.7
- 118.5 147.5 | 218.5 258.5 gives 7.0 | 6.98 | 9.0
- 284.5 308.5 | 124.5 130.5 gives 7.4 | 9.78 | 7.4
